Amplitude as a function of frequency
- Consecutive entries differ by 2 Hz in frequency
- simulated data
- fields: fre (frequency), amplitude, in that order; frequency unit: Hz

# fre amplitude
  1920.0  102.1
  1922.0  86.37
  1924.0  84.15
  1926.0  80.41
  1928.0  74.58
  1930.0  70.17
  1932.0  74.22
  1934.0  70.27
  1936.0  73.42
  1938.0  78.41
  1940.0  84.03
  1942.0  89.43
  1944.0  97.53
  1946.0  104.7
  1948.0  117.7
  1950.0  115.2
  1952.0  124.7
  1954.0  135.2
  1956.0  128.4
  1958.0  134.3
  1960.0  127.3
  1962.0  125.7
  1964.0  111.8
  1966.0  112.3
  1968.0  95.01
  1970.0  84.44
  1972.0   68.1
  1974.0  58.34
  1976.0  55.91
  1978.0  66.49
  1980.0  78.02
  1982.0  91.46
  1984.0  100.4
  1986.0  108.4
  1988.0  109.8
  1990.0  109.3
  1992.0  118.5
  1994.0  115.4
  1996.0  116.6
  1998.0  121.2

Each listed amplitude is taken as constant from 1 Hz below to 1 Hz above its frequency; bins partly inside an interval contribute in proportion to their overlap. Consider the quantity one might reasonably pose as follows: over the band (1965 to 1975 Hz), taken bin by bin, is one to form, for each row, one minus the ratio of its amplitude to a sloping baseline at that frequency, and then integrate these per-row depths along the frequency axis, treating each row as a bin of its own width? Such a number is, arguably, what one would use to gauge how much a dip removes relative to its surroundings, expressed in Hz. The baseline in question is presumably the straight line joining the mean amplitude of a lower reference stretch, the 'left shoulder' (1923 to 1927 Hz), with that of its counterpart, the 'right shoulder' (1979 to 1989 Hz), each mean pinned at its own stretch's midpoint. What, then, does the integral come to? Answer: 1.1 Hz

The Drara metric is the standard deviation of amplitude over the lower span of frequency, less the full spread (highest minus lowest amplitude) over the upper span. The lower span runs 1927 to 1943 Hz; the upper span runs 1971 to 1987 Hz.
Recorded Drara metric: -46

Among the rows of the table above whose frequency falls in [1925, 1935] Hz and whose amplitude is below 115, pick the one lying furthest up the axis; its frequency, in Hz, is 1934.0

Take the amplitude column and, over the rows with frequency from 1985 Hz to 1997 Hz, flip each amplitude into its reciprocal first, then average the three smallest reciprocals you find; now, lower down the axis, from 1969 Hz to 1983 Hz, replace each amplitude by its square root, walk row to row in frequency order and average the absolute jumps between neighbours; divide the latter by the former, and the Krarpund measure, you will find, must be 74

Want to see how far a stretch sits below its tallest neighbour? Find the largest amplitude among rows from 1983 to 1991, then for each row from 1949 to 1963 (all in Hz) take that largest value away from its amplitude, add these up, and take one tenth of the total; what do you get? 12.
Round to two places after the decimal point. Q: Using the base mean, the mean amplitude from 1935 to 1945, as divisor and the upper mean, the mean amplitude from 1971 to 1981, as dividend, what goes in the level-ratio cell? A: 0.77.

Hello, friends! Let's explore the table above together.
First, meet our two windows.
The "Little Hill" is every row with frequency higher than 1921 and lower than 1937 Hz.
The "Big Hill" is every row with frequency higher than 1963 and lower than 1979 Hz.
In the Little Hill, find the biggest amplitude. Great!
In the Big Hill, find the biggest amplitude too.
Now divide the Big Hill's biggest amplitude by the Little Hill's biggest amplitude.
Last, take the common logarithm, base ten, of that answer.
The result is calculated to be 0.11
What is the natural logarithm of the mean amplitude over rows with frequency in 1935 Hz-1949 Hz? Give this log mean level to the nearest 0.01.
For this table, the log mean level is 4.52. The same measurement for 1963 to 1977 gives 4.43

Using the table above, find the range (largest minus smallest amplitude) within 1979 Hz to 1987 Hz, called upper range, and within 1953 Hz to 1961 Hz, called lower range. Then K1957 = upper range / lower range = 3.8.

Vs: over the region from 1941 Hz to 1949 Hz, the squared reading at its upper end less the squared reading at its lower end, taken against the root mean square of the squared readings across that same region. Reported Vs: 0.5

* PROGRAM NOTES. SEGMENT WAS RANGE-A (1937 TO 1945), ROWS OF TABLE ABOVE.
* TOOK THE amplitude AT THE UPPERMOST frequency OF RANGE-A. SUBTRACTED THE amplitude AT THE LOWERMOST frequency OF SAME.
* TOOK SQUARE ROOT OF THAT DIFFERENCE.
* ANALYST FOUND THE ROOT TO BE 4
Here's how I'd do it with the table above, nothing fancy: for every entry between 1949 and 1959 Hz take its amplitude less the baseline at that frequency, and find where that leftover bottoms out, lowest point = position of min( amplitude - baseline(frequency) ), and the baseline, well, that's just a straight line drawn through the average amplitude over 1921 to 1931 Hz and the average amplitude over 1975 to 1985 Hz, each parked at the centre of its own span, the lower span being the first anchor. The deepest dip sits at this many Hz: 1950.0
